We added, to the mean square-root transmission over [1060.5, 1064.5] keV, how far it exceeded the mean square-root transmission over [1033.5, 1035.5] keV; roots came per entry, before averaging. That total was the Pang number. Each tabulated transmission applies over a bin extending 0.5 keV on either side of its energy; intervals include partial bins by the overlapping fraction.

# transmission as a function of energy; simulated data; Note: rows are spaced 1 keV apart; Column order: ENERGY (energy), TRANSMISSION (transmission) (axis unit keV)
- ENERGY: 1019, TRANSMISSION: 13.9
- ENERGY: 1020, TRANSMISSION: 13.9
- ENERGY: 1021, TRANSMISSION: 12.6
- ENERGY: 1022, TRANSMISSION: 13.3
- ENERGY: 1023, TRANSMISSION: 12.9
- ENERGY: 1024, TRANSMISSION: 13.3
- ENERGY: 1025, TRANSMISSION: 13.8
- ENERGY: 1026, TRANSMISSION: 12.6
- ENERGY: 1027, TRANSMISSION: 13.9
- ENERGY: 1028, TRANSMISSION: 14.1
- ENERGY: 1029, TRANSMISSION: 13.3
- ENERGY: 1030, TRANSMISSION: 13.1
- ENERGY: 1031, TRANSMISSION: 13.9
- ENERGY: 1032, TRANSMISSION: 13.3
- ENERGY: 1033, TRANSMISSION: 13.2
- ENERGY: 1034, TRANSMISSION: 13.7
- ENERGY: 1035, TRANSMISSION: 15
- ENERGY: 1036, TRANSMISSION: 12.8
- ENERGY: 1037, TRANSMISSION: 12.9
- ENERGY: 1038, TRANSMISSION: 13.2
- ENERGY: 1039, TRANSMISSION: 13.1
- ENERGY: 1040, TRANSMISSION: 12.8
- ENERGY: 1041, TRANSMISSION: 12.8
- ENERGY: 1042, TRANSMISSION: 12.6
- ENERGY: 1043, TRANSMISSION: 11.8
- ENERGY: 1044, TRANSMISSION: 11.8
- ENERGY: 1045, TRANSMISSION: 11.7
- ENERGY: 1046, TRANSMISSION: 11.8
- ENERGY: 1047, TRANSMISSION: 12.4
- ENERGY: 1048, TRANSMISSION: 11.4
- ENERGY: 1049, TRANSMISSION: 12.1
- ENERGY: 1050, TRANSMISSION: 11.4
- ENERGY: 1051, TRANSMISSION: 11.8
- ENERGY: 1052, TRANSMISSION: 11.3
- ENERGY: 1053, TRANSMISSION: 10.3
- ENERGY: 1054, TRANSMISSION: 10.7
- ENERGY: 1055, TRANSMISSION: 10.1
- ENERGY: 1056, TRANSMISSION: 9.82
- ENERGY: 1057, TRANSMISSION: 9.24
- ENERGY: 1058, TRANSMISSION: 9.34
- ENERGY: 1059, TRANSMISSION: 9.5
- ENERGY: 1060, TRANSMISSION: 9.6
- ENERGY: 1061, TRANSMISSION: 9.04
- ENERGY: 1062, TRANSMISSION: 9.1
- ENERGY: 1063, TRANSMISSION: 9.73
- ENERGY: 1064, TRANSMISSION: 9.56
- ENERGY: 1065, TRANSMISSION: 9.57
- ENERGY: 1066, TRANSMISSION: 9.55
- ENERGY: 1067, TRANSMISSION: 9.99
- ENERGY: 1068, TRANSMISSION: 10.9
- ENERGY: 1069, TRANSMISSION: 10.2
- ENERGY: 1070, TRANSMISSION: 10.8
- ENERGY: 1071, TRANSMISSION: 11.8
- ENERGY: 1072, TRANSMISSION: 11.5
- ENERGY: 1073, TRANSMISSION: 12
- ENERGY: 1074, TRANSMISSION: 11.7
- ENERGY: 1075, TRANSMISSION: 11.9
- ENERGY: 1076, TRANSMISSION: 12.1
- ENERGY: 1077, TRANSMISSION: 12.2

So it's 2.3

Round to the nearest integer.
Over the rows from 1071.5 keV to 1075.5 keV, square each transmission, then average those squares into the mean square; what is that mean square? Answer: 139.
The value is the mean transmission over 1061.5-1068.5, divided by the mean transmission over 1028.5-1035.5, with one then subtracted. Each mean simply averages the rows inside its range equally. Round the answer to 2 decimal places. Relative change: -0.28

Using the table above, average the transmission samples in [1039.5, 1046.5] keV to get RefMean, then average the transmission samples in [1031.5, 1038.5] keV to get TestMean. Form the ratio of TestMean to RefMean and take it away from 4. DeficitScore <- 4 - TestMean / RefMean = 2.90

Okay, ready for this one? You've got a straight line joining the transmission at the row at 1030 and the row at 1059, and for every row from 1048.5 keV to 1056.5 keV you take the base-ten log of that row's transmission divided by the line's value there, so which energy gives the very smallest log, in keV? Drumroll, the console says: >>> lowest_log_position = 1056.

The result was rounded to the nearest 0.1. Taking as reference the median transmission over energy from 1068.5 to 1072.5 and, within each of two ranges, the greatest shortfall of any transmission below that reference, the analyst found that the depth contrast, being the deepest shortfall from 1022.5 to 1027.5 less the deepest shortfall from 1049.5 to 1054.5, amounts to -2.3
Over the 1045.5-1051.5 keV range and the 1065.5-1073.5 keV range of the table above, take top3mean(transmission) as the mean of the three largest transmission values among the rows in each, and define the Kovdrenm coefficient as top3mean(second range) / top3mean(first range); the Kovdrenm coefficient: 0.97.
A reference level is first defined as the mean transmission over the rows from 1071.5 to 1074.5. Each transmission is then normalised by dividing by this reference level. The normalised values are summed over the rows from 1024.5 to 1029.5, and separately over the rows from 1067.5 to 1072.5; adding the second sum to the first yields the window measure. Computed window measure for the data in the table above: 10.5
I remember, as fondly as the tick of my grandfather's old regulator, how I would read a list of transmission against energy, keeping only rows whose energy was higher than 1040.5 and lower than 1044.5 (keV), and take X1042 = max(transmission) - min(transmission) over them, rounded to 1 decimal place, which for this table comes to 1.0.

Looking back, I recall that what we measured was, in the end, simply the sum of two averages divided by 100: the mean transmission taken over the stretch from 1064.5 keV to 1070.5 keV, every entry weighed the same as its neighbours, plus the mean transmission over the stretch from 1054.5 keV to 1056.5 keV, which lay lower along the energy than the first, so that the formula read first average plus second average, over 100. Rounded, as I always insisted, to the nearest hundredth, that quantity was 0.20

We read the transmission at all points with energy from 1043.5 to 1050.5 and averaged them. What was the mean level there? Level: 11.8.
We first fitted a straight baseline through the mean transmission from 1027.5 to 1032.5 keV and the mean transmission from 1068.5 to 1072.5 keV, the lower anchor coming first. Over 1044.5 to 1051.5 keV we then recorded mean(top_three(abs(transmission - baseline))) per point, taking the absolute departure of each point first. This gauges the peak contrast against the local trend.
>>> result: 1.0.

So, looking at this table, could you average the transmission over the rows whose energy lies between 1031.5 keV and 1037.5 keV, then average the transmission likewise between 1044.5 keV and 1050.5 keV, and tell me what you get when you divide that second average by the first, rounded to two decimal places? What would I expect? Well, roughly 0.88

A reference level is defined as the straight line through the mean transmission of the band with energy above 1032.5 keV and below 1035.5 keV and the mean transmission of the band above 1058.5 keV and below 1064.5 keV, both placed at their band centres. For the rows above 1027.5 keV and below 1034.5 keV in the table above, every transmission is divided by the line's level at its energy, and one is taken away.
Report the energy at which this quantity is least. 1030 keV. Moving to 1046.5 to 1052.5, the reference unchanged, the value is 1048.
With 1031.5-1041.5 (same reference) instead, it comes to 1032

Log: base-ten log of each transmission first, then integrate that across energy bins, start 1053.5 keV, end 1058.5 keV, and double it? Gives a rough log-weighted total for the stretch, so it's 9.9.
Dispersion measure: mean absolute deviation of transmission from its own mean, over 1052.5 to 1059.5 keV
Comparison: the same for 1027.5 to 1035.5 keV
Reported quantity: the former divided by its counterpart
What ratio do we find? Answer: 0.9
